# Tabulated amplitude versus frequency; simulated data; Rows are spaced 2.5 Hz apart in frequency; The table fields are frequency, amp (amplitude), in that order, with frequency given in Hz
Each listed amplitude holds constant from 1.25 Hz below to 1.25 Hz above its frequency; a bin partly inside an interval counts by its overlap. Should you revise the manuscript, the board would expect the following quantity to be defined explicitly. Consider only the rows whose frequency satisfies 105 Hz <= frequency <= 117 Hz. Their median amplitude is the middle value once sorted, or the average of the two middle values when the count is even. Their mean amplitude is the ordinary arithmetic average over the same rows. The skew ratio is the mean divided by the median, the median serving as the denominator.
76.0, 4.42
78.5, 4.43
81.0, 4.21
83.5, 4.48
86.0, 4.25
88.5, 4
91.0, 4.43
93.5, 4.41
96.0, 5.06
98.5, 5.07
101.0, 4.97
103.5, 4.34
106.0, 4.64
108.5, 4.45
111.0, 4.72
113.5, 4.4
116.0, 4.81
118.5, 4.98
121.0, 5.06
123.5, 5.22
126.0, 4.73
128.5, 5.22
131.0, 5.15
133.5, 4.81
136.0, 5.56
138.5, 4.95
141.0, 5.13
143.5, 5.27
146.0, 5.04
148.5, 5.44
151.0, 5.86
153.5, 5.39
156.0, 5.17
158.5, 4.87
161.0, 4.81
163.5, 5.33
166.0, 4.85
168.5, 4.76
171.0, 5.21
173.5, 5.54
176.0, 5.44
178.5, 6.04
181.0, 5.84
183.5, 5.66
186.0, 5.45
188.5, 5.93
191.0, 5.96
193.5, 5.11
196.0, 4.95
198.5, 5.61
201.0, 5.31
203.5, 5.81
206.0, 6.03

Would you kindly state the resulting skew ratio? 0.99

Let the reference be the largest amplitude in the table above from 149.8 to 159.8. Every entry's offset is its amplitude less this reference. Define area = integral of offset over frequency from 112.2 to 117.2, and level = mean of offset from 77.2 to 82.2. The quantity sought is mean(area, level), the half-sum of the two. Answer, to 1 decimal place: -3.9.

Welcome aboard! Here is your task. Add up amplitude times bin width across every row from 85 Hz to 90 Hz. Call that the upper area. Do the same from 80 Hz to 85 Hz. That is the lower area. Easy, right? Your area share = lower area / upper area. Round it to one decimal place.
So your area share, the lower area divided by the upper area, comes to 1.1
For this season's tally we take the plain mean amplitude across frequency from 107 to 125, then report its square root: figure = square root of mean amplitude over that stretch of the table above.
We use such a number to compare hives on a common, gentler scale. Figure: 2.19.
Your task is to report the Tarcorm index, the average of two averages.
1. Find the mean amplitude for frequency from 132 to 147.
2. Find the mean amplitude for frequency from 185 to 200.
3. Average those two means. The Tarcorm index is 5.31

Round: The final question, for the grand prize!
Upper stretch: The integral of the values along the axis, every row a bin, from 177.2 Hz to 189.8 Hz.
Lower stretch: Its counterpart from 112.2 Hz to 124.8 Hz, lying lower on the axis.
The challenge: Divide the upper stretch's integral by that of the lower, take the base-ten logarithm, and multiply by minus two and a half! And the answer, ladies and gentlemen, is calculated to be -0.18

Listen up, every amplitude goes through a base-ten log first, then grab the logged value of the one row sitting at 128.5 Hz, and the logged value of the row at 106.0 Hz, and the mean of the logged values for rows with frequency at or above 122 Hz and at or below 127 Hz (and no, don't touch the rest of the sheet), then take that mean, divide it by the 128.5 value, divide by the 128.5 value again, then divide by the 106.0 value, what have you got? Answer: 2.03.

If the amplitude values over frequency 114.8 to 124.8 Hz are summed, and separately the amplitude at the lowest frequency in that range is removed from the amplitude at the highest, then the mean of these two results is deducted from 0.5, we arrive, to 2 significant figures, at -9.7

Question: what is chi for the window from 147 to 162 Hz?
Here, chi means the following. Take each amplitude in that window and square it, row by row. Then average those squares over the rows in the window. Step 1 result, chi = 28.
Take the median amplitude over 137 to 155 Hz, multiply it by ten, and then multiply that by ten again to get 527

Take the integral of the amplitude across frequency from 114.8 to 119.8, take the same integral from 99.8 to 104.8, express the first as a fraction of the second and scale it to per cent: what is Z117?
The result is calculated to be 105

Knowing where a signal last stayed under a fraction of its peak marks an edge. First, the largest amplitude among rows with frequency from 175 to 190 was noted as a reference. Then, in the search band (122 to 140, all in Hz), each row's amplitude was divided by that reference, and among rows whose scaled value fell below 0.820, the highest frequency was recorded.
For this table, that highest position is 138.5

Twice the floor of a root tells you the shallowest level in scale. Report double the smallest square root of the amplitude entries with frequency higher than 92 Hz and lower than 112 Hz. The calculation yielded 4.17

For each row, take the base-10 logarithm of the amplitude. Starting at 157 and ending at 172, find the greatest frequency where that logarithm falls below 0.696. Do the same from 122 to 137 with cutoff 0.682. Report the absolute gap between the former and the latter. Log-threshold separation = 42.5 Hz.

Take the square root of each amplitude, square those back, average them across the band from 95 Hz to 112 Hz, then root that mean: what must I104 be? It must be 2.18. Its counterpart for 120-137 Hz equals 2.26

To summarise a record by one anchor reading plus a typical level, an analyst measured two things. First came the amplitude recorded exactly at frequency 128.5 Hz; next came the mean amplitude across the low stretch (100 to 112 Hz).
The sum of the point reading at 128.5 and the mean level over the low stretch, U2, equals 9.8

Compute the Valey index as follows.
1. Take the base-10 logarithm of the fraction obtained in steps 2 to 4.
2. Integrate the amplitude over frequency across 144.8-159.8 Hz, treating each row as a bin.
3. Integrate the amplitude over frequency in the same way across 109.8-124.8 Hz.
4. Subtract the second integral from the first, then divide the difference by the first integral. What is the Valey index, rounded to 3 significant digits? -1.09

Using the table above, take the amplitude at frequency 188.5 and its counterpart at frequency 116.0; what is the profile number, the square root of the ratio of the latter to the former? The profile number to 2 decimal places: 0.90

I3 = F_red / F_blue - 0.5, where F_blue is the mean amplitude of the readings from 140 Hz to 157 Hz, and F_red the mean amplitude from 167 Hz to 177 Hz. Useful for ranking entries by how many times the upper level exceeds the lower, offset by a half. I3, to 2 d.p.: 0.48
